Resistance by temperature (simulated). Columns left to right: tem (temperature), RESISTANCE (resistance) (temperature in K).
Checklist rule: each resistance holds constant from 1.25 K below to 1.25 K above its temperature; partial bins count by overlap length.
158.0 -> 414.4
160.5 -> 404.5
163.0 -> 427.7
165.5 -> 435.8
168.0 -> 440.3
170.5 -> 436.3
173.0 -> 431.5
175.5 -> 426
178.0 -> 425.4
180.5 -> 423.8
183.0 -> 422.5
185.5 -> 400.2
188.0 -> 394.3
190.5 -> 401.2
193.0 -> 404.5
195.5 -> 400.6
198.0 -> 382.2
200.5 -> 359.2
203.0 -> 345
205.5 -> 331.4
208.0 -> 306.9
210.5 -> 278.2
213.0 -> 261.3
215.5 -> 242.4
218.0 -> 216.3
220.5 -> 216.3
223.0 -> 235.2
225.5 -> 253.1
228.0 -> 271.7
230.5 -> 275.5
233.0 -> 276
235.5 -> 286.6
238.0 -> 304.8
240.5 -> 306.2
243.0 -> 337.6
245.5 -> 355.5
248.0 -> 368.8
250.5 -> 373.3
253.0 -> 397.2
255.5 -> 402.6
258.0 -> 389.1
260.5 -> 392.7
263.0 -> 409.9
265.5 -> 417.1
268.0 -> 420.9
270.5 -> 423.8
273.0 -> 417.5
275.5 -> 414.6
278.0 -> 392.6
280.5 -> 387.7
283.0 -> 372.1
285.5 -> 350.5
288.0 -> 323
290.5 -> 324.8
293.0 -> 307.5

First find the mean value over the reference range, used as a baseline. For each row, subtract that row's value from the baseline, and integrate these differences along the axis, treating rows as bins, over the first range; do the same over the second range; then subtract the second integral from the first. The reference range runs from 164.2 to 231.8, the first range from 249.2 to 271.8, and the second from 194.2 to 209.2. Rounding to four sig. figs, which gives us -1137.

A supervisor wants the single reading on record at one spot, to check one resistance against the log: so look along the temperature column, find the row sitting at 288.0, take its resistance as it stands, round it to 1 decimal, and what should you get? 323.0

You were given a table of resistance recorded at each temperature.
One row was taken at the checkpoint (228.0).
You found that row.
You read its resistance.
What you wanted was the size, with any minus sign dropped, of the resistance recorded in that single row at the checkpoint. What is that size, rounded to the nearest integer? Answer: 272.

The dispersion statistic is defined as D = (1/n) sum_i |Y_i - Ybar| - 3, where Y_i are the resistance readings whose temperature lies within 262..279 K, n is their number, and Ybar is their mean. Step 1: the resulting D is 4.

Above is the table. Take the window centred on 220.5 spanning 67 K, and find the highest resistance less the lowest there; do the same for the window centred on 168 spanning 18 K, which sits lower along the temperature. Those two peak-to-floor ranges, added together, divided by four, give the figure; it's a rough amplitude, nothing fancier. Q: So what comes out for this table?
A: 56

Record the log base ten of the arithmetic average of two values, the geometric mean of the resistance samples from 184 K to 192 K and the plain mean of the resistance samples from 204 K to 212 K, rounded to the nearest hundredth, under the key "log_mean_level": 2.55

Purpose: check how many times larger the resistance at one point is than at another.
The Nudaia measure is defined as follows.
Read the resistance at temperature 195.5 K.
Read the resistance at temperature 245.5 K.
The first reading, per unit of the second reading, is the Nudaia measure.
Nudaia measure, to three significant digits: 1.13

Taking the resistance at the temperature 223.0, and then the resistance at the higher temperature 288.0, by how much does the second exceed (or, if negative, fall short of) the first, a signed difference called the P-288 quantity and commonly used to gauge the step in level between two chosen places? 88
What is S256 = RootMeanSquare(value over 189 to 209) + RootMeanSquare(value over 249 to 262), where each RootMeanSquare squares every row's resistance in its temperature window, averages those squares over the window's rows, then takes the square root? 759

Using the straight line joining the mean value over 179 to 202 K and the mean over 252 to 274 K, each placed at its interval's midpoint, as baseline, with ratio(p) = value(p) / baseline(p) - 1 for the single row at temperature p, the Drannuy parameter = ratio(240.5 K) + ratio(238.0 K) -0.49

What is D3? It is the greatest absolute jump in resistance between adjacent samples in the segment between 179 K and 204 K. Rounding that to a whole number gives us 23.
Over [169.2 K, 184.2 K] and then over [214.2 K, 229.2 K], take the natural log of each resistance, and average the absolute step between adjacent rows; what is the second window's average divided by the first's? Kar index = 11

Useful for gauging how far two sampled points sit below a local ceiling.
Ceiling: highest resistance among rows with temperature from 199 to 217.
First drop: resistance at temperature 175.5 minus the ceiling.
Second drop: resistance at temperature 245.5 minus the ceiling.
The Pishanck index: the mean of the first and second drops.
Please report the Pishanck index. 32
